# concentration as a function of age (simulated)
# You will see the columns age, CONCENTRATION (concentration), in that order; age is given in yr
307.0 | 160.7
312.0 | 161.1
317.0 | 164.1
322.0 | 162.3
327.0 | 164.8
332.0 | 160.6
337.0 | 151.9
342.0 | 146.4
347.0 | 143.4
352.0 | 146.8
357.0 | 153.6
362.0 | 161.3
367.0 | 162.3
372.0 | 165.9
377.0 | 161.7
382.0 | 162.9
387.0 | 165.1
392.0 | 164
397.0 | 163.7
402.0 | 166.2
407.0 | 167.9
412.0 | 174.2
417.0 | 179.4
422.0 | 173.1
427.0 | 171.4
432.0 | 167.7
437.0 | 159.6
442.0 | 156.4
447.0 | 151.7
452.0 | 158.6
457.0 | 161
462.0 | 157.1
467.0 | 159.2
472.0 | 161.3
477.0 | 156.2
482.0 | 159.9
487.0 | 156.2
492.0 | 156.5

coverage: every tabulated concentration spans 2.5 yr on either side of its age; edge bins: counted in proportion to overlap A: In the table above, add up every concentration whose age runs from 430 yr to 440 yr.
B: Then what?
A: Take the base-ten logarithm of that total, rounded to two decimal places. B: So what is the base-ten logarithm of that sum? 2.51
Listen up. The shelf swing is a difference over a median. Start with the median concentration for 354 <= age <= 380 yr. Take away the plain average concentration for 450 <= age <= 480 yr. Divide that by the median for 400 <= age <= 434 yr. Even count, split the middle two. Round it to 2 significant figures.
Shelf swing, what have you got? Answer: 0.016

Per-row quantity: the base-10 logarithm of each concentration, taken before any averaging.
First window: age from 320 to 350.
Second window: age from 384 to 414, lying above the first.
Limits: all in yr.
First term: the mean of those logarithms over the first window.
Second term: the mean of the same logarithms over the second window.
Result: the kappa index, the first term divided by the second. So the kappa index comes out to 0.985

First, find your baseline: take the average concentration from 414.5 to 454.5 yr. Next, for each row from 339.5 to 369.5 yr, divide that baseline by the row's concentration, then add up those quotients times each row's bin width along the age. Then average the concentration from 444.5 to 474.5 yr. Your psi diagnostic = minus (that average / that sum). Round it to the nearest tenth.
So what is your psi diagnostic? -4.9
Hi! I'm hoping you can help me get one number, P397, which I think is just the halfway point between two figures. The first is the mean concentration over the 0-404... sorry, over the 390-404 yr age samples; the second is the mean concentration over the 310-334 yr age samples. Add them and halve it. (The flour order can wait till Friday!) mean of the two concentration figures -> 164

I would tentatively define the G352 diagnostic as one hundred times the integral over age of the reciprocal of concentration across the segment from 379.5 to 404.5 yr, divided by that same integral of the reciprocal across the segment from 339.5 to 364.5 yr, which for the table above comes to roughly 91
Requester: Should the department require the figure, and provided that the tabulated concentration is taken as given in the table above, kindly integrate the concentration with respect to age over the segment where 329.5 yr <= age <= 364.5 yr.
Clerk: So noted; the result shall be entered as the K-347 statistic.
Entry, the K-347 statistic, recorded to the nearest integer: 5320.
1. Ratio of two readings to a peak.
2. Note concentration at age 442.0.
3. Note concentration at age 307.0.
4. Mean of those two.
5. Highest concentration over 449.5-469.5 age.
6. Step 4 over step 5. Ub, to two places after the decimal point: 0.98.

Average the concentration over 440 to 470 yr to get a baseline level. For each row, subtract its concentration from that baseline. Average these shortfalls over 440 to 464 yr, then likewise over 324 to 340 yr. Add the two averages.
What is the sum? -1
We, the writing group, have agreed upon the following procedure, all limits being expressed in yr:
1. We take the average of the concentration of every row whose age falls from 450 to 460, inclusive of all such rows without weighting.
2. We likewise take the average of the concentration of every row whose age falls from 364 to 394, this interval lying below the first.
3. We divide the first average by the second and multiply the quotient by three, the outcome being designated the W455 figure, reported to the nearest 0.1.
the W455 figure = 2.9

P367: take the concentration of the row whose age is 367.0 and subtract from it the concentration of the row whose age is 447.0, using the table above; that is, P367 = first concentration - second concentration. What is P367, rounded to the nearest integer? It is 11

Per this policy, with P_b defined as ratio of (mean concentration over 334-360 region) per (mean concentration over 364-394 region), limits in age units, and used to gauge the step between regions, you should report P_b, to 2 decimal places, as 0.91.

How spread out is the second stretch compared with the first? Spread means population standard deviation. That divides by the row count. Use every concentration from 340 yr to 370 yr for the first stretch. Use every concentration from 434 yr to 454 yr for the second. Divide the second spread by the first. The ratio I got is 0.41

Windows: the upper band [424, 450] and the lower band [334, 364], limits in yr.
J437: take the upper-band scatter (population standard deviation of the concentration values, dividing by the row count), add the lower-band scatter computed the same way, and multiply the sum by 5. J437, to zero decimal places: 66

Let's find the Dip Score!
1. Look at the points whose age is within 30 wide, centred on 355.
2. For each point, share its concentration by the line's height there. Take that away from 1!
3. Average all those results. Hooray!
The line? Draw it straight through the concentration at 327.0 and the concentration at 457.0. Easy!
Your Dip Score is 0.07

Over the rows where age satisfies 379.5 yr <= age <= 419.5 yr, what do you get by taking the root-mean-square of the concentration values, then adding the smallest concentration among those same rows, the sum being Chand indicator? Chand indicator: 331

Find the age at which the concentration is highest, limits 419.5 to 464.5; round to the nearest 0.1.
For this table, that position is 422.0 yr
